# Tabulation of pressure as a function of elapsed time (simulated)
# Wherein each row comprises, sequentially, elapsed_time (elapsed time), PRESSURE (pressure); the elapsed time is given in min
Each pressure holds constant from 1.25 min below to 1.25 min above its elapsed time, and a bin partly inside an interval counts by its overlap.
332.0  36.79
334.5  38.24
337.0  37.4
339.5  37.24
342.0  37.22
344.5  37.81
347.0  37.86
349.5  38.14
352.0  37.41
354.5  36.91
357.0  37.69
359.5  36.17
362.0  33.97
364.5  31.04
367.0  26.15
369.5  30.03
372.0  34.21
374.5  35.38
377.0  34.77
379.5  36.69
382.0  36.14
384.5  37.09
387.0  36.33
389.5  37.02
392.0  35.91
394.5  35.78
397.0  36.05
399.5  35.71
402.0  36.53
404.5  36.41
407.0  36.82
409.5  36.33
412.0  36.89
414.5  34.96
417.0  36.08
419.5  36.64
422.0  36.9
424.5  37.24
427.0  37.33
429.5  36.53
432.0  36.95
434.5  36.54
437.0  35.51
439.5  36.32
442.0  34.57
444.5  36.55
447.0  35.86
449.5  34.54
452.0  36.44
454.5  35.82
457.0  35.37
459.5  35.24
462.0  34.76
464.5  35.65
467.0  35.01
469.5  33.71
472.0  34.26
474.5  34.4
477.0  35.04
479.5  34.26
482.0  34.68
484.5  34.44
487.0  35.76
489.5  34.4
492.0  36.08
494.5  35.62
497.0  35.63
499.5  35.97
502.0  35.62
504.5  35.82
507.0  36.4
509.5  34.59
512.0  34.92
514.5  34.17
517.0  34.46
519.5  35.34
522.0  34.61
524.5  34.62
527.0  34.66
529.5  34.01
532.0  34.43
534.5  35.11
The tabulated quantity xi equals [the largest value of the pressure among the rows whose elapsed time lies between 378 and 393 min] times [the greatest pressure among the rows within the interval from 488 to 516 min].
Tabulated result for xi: 1350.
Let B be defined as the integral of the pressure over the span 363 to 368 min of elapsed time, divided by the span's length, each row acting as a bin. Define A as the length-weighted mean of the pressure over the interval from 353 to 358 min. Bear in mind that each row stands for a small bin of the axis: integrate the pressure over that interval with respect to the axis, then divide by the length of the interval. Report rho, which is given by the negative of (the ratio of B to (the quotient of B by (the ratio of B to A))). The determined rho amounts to -0.78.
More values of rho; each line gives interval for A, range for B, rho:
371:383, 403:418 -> -1.02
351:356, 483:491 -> -0.94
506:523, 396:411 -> -1.04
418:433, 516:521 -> -0.95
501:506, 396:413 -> -1.02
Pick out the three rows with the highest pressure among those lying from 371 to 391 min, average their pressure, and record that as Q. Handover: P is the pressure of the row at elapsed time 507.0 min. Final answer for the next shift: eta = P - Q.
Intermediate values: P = 36.4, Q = 36.9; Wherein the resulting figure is -1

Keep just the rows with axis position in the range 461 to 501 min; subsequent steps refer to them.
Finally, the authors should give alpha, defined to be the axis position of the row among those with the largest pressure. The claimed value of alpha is 492.0 min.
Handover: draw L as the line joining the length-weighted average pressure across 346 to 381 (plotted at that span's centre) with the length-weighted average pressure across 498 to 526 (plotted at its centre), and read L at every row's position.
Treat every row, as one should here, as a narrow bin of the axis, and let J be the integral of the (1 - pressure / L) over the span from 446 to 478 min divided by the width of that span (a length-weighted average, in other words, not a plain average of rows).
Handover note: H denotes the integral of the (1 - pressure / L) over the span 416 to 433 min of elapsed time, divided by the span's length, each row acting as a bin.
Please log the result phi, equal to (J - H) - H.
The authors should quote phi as 0.108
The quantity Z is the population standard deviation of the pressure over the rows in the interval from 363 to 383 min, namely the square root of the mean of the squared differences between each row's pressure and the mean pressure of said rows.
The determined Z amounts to 3.42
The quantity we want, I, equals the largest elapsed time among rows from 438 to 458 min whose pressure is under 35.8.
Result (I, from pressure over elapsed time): 457.0 min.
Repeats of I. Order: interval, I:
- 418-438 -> 437.0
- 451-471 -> 469.5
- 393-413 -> 399.5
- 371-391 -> 377.0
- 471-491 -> 489.5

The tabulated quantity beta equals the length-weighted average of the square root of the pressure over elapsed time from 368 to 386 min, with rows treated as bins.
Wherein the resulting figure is 5.90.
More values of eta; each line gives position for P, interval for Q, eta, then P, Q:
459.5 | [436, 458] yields -1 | 35.24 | 36.4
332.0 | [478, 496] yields 1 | 36.79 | 35.8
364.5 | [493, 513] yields -5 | 31.04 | 36.1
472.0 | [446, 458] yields -2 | 34.26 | 36.0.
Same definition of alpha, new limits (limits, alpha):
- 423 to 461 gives 427.0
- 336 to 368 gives 349.5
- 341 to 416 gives 349.5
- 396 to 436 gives 427.0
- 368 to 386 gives 384.5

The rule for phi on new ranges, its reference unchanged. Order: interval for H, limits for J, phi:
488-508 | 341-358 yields -0.050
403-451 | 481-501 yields 0.071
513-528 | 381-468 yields -0.064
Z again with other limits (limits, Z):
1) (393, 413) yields 0.41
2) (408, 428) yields 0.72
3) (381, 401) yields 0.50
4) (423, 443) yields 0.87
